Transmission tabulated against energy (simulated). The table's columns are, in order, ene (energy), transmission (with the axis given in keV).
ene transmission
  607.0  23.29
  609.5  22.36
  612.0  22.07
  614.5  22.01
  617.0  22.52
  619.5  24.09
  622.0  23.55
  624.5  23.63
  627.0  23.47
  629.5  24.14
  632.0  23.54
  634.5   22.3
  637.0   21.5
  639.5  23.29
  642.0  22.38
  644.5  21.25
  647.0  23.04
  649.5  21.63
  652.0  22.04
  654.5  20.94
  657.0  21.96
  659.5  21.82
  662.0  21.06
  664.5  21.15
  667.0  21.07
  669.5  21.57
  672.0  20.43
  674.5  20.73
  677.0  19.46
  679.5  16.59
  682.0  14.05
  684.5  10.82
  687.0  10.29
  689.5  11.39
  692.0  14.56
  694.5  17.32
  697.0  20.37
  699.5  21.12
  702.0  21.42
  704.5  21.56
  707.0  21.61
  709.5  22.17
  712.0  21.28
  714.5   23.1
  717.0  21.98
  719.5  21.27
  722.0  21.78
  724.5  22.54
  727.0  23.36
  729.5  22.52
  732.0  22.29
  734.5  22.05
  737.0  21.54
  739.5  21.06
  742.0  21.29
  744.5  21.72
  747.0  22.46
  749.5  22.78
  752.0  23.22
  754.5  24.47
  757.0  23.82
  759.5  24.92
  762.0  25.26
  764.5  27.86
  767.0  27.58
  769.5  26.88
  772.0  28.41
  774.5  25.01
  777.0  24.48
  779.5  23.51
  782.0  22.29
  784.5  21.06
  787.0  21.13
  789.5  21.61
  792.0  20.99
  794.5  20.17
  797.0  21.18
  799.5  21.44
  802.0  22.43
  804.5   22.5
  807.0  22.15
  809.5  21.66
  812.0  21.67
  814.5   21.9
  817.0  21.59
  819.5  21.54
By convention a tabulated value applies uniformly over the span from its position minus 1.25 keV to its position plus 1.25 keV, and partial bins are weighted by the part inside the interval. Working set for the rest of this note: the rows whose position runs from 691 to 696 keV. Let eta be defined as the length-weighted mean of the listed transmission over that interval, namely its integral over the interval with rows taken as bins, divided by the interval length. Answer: 16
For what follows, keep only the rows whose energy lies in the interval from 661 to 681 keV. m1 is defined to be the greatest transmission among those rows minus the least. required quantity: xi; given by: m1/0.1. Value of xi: 50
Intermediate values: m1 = 5.0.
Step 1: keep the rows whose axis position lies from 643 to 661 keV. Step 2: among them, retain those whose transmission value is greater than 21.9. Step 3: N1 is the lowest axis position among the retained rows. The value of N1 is 647.0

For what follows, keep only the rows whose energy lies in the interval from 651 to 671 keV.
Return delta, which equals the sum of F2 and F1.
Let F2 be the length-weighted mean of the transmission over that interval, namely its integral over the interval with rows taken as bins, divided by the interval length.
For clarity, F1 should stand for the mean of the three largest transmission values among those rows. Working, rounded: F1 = 21.9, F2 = 21.4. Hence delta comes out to 43.4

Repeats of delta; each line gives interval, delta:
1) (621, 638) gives 47.0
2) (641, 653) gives 44.5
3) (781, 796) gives 42.9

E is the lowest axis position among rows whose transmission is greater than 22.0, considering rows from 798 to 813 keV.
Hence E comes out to 802.0 keV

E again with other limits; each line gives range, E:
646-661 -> 647.0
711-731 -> 714.5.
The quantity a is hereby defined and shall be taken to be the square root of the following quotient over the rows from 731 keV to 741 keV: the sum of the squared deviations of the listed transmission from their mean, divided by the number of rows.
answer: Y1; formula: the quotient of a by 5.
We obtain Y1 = 0.09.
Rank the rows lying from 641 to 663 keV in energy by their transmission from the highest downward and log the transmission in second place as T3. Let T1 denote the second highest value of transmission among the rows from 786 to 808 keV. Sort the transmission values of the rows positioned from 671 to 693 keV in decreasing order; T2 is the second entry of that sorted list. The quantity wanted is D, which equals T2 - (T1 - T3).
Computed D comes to 20.4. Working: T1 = 22.43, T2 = 20.43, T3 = 22.38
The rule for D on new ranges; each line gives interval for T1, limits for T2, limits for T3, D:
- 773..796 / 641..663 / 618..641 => 22.0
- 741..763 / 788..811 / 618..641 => 21.6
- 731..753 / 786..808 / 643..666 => 21.7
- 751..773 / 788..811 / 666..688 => 15.6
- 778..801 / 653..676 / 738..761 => 24.0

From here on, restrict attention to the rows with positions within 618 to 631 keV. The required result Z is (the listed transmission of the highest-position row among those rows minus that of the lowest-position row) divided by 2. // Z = 0.0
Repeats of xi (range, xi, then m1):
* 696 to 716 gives 27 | 2.7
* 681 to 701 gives 108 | 10.8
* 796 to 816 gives 13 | 1.3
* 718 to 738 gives 21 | 2.1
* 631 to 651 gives 23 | 2.3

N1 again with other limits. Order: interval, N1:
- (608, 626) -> 609.5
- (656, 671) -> 657.0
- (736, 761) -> 747.0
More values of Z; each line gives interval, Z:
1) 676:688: -4.6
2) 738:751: 0.9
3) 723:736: -0.2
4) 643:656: -0.2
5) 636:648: 0.8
